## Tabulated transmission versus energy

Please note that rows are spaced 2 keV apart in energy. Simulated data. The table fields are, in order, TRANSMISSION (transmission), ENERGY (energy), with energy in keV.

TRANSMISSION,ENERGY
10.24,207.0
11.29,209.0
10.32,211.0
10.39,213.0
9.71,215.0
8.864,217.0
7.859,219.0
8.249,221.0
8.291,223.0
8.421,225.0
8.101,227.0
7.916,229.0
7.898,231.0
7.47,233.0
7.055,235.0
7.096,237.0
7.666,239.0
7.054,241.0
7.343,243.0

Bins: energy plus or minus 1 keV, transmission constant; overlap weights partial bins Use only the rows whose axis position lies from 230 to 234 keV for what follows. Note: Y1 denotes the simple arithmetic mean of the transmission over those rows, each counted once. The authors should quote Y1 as 7.7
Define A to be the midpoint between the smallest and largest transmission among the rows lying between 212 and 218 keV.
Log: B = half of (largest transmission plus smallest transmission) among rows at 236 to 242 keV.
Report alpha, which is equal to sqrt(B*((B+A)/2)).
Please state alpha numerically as 7.91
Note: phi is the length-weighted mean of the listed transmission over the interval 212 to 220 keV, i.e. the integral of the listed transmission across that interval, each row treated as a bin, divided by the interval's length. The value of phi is 9.2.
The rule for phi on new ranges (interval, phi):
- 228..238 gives 7.5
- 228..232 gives 7.9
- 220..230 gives 8.2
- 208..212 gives 10.8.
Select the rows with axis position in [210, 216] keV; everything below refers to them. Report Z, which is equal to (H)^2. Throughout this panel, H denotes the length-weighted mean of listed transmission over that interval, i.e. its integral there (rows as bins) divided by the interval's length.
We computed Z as 103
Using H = 10.1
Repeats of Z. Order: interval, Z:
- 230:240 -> 55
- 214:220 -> 78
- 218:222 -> 65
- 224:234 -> 63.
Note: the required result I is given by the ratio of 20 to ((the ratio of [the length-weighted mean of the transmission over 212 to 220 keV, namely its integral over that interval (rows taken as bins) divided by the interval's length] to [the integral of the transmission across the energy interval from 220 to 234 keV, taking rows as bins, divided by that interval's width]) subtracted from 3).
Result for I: 10.8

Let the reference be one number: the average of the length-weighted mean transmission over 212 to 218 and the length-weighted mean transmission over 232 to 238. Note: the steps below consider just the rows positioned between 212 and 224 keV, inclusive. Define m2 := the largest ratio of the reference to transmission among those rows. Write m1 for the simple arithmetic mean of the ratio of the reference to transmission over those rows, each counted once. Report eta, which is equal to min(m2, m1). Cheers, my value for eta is 0.96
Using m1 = 0.96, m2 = 1.07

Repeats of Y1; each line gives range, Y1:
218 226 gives 8.2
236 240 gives 7.4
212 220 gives 9.2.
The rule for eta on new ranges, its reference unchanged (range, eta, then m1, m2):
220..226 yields 1.01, 1.01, 1.02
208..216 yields 0.81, 0.81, 0.87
